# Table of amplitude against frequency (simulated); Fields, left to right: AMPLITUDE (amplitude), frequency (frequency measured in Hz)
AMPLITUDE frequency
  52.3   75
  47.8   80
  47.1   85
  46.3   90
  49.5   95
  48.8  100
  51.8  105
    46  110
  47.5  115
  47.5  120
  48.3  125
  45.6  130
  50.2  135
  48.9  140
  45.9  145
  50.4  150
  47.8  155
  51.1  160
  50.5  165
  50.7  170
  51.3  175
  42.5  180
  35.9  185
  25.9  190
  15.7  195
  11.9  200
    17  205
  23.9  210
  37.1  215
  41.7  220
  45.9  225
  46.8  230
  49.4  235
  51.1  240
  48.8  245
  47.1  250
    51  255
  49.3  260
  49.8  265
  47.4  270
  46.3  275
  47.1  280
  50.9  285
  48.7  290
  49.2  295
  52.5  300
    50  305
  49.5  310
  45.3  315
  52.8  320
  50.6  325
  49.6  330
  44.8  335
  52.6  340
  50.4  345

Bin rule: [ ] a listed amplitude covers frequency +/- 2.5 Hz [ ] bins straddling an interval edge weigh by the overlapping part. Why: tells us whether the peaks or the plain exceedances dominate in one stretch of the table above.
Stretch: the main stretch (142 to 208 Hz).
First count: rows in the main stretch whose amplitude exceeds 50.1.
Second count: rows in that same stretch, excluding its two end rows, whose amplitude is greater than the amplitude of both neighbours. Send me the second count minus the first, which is -2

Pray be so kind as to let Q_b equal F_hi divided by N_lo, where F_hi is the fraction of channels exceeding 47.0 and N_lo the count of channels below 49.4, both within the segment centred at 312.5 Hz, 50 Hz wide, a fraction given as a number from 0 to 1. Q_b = 0.200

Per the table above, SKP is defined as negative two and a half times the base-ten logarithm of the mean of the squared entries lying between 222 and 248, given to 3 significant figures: -8.43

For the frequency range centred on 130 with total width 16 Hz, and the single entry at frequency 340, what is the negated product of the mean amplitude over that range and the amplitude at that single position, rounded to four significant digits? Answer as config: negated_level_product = -2527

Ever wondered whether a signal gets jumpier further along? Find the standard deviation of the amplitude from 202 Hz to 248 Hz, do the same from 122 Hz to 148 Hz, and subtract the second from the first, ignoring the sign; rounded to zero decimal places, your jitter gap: 10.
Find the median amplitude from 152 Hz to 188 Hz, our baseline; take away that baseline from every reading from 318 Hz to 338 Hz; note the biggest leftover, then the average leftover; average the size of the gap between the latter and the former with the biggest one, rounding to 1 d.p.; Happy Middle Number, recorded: 2.8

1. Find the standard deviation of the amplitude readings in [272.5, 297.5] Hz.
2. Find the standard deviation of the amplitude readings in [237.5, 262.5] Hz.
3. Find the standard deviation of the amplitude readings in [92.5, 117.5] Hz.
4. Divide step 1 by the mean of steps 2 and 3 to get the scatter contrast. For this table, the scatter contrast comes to 0.94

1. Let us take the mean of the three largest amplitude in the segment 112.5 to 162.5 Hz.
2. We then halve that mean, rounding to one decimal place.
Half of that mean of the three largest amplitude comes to 25.3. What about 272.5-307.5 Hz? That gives 25.6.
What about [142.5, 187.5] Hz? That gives 25.5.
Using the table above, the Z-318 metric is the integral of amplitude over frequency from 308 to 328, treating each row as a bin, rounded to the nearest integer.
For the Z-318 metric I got 991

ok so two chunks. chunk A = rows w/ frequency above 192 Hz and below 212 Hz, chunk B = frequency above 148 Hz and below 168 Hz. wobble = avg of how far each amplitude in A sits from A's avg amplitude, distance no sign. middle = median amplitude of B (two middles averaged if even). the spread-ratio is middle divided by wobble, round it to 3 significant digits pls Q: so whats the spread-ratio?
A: 14.9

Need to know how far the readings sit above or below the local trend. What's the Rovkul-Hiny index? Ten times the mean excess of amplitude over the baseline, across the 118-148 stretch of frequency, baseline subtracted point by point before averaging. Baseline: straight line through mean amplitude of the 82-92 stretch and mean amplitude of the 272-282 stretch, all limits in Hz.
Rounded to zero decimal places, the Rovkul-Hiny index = 10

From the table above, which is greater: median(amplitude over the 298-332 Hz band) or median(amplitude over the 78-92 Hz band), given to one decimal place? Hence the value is 50.0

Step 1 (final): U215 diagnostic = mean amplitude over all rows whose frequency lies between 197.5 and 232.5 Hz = 32.0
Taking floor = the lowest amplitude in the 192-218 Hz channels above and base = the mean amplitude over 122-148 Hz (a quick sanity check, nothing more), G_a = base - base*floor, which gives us -521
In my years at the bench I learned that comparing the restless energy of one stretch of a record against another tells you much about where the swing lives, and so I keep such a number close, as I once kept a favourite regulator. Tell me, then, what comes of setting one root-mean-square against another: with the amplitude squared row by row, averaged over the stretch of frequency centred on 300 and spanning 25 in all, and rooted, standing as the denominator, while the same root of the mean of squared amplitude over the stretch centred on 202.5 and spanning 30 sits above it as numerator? 0.47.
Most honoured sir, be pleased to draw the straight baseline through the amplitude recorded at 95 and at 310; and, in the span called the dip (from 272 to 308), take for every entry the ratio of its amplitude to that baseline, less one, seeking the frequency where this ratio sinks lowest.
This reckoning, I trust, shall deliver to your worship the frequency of 275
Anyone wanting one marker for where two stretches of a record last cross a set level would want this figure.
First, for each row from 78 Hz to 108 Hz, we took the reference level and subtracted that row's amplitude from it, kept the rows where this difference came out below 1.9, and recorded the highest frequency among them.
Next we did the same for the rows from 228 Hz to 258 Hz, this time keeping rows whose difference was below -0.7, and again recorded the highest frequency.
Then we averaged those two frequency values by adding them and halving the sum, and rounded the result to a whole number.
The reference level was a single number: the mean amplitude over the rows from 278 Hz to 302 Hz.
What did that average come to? 180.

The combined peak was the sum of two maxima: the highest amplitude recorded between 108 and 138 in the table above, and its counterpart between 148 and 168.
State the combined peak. 101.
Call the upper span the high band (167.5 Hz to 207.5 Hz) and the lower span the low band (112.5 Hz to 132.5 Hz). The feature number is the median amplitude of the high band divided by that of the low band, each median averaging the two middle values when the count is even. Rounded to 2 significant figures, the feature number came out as 0.65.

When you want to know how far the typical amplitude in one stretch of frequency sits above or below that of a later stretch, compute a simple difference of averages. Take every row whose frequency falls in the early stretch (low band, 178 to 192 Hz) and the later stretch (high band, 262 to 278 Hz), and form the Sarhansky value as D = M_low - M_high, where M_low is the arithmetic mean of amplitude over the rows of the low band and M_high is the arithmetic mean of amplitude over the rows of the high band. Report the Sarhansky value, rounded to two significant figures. -13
